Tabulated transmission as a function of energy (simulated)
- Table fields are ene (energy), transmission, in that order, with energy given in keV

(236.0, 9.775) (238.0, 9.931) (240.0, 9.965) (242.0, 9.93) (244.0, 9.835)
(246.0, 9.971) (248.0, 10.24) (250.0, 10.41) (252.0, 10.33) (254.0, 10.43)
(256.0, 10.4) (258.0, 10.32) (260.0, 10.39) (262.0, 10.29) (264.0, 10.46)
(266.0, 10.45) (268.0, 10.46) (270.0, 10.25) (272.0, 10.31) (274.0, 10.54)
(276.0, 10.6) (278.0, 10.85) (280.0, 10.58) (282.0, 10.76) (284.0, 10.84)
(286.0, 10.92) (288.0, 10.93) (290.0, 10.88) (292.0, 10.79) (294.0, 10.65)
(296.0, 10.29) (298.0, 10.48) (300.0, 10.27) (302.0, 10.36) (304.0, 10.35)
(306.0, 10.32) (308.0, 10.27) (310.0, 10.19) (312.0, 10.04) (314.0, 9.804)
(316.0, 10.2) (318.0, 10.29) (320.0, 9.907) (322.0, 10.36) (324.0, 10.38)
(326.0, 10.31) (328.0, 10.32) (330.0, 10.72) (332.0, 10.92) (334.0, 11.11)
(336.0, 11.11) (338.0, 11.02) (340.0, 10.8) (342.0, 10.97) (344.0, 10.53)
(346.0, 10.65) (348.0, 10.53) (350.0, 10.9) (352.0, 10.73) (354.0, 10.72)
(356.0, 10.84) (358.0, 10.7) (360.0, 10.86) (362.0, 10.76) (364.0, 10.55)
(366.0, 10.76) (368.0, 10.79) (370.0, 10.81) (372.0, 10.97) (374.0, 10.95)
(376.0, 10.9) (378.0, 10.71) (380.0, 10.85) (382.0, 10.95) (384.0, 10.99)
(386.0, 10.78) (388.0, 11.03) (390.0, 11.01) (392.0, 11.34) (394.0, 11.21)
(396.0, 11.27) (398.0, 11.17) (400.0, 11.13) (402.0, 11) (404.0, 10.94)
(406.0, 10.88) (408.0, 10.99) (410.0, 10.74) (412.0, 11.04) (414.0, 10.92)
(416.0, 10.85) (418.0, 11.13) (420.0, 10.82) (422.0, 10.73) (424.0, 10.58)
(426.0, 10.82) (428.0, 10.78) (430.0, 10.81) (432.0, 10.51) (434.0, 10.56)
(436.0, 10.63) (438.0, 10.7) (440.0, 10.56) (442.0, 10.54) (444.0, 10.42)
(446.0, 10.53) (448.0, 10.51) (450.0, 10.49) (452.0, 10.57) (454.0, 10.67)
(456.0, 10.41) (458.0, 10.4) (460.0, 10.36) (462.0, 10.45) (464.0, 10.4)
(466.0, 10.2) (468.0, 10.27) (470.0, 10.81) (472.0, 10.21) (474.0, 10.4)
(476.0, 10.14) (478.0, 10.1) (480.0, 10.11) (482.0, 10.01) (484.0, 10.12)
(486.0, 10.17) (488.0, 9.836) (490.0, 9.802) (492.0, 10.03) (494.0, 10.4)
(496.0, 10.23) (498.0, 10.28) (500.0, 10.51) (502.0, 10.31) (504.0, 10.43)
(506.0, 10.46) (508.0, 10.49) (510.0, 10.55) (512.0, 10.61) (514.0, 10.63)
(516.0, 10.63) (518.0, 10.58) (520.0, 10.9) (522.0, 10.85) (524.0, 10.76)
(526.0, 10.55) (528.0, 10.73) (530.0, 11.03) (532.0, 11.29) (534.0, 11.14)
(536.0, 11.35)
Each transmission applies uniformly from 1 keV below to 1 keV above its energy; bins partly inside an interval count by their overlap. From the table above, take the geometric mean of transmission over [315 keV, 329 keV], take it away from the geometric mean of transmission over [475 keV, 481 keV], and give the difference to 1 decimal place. -0.1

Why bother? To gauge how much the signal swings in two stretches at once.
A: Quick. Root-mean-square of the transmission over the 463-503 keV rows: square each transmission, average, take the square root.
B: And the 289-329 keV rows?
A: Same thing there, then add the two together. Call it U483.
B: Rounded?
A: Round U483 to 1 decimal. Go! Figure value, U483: 20.5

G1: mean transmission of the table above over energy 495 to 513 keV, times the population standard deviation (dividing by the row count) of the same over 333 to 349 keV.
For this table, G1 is 2.4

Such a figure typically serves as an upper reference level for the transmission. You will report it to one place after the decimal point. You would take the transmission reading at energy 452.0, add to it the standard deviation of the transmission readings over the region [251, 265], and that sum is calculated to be 10.6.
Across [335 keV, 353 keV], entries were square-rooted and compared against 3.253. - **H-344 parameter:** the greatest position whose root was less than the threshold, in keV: 348.0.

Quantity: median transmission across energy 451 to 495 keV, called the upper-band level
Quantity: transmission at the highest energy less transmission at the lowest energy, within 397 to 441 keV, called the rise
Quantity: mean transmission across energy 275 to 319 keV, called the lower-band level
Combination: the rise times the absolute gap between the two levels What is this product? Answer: -0.15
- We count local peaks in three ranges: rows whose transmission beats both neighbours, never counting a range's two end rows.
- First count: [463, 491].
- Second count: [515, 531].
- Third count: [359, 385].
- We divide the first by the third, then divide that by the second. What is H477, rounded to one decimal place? 4.0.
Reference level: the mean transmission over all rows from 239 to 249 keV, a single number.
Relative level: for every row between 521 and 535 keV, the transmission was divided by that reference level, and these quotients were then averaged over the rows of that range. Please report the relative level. 1.09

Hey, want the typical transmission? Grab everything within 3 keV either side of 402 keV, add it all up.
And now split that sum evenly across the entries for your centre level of 11.0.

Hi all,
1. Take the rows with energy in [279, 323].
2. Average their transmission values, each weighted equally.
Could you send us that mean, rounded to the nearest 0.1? 10.4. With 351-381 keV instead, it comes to 10.8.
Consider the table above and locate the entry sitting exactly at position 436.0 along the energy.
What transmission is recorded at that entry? 10.63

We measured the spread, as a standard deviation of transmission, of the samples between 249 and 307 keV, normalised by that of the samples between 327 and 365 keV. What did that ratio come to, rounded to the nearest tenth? 1.1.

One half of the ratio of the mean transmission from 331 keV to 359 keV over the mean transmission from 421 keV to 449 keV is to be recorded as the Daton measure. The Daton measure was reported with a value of 0.51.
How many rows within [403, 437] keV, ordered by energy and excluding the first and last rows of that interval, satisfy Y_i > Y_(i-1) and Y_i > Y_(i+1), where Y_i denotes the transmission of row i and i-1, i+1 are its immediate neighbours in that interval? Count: 5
